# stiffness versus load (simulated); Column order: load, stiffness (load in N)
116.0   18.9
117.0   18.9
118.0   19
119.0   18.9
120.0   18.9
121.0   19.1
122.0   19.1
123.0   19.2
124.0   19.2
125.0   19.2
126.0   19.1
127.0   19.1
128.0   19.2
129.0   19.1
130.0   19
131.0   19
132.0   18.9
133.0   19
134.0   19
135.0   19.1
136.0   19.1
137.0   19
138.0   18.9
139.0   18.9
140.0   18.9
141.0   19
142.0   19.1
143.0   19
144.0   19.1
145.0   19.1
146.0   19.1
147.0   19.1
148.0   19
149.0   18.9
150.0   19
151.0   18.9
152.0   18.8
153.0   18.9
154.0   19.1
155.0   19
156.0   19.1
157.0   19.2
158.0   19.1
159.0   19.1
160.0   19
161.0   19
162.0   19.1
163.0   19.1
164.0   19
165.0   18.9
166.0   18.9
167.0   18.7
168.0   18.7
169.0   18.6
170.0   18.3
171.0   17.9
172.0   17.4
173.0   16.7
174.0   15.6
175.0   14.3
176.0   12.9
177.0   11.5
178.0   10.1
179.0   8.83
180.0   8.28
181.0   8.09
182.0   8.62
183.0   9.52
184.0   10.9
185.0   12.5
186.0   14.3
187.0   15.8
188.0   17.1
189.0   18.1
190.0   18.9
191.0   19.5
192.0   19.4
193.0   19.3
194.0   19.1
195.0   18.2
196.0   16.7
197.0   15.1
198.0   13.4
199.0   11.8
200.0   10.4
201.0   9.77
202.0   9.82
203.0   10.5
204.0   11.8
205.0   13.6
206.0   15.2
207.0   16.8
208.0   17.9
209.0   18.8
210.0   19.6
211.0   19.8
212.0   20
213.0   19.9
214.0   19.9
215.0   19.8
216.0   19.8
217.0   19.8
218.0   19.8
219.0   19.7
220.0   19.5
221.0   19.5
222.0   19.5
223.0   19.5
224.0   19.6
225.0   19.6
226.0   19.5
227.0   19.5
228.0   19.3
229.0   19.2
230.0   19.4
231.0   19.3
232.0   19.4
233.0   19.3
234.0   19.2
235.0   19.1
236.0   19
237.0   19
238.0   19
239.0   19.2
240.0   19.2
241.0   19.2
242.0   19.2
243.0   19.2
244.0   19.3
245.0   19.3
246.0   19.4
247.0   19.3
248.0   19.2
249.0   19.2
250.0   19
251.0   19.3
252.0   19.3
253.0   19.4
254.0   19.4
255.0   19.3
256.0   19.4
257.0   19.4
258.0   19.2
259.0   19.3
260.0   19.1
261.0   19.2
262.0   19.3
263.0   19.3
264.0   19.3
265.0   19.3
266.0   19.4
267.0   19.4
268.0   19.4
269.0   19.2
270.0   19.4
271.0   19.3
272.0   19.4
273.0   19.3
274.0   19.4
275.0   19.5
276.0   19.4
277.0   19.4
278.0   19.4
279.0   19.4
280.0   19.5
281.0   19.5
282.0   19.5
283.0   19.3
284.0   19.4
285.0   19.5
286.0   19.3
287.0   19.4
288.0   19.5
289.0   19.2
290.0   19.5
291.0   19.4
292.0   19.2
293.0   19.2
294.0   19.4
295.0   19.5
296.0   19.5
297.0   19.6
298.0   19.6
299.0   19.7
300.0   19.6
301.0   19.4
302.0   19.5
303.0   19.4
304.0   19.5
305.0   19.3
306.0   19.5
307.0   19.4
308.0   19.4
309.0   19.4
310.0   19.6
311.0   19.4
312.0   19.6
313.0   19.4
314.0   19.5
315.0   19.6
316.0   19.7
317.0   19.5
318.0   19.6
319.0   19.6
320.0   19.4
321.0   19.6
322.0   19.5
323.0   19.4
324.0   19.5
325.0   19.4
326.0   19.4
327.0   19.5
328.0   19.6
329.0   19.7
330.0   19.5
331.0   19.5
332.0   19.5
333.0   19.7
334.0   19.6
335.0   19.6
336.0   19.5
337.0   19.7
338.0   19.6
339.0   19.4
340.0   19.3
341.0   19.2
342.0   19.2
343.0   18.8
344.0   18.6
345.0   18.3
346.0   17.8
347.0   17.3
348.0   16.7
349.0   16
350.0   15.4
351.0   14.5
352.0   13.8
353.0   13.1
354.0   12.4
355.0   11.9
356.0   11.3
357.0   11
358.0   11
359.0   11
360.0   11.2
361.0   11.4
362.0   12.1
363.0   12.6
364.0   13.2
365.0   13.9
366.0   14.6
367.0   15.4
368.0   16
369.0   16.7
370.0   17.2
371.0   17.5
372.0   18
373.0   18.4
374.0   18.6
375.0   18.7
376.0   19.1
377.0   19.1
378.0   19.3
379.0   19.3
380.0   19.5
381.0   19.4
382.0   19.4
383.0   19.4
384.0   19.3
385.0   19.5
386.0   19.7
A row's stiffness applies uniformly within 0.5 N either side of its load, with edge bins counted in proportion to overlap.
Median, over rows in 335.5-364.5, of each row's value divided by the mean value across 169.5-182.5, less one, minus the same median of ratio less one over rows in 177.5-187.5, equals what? 0.43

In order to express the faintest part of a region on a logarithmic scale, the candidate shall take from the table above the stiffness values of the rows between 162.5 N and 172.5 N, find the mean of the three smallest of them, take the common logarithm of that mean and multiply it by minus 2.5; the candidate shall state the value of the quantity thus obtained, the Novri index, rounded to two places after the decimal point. -3.13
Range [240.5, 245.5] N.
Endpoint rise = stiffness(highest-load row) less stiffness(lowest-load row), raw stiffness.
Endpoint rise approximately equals 0.10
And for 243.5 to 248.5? -0.10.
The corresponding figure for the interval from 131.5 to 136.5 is 0.20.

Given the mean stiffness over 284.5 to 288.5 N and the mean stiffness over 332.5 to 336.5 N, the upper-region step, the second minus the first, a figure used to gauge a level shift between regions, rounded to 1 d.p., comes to 0.2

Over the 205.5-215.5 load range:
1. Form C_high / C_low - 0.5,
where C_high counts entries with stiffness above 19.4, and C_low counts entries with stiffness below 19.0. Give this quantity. 1.00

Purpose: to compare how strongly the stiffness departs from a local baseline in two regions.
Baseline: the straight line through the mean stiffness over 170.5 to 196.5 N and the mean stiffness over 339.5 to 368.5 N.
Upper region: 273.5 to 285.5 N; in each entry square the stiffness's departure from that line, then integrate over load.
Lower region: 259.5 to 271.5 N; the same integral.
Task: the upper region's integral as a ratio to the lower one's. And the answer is 1.05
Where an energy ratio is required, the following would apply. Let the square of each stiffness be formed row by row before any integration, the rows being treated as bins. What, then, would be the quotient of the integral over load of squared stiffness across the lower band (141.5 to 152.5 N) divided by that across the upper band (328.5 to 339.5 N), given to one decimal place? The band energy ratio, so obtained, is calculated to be 0.9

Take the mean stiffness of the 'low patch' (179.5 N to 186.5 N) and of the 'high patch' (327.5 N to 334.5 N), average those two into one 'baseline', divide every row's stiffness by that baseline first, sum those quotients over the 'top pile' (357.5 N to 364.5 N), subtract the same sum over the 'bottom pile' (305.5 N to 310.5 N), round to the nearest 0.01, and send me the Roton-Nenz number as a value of -0.99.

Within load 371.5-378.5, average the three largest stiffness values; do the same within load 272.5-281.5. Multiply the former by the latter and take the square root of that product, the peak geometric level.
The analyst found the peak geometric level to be 19.33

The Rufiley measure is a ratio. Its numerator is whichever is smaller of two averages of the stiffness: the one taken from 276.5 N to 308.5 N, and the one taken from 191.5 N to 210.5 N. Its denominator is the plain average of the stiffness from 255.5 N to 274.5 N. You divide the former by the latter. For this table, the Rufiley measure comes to 0.8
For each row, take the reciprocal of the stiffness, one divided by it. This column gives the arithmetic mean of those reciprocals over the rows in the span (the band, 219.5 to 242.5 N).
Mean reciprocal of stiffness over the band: 0.052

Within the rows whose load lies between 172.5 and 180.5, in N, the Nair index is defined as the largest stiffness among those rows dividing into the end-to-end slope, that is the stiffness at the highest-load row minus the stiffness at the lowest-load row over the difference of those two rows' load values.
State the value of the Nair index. -0.072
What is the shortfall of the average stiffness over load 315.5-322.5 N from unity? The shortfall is -18.6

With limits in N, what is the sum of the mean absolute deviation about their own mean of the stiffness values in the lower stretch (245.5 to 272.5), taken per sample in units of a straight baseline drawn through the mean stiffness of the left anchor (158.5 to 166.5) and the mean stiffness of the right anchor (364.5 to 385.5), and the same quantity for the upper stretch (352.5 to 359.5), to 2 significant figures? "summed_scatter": 0.042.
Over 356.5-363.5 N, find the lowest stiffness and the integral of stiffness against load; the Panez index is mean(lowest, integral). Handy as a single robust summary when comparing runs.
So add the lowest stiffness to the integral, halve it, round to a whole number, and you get 46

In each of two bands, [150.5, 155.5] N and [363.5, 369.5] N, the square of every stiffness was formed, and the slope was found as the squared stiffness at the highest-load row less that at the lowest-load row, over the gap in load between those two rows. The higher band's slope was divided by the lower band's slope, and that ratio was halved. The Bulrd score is 11.0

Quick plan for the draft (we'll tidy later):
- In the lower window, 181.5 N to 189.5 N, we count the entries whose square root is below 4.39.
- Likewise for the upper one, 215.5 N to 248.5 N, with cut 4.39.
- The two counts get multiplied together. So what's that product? 96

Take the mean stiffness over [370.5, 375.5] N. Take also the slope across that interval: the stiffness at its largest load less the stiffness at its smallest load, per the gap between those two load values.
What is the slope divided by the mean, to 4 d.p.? 0.0164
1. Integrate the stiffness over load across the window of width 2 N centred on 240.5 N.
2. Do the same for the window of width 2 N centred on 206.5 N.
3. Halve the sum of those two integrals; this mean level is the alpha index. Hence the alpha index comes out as 35.2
